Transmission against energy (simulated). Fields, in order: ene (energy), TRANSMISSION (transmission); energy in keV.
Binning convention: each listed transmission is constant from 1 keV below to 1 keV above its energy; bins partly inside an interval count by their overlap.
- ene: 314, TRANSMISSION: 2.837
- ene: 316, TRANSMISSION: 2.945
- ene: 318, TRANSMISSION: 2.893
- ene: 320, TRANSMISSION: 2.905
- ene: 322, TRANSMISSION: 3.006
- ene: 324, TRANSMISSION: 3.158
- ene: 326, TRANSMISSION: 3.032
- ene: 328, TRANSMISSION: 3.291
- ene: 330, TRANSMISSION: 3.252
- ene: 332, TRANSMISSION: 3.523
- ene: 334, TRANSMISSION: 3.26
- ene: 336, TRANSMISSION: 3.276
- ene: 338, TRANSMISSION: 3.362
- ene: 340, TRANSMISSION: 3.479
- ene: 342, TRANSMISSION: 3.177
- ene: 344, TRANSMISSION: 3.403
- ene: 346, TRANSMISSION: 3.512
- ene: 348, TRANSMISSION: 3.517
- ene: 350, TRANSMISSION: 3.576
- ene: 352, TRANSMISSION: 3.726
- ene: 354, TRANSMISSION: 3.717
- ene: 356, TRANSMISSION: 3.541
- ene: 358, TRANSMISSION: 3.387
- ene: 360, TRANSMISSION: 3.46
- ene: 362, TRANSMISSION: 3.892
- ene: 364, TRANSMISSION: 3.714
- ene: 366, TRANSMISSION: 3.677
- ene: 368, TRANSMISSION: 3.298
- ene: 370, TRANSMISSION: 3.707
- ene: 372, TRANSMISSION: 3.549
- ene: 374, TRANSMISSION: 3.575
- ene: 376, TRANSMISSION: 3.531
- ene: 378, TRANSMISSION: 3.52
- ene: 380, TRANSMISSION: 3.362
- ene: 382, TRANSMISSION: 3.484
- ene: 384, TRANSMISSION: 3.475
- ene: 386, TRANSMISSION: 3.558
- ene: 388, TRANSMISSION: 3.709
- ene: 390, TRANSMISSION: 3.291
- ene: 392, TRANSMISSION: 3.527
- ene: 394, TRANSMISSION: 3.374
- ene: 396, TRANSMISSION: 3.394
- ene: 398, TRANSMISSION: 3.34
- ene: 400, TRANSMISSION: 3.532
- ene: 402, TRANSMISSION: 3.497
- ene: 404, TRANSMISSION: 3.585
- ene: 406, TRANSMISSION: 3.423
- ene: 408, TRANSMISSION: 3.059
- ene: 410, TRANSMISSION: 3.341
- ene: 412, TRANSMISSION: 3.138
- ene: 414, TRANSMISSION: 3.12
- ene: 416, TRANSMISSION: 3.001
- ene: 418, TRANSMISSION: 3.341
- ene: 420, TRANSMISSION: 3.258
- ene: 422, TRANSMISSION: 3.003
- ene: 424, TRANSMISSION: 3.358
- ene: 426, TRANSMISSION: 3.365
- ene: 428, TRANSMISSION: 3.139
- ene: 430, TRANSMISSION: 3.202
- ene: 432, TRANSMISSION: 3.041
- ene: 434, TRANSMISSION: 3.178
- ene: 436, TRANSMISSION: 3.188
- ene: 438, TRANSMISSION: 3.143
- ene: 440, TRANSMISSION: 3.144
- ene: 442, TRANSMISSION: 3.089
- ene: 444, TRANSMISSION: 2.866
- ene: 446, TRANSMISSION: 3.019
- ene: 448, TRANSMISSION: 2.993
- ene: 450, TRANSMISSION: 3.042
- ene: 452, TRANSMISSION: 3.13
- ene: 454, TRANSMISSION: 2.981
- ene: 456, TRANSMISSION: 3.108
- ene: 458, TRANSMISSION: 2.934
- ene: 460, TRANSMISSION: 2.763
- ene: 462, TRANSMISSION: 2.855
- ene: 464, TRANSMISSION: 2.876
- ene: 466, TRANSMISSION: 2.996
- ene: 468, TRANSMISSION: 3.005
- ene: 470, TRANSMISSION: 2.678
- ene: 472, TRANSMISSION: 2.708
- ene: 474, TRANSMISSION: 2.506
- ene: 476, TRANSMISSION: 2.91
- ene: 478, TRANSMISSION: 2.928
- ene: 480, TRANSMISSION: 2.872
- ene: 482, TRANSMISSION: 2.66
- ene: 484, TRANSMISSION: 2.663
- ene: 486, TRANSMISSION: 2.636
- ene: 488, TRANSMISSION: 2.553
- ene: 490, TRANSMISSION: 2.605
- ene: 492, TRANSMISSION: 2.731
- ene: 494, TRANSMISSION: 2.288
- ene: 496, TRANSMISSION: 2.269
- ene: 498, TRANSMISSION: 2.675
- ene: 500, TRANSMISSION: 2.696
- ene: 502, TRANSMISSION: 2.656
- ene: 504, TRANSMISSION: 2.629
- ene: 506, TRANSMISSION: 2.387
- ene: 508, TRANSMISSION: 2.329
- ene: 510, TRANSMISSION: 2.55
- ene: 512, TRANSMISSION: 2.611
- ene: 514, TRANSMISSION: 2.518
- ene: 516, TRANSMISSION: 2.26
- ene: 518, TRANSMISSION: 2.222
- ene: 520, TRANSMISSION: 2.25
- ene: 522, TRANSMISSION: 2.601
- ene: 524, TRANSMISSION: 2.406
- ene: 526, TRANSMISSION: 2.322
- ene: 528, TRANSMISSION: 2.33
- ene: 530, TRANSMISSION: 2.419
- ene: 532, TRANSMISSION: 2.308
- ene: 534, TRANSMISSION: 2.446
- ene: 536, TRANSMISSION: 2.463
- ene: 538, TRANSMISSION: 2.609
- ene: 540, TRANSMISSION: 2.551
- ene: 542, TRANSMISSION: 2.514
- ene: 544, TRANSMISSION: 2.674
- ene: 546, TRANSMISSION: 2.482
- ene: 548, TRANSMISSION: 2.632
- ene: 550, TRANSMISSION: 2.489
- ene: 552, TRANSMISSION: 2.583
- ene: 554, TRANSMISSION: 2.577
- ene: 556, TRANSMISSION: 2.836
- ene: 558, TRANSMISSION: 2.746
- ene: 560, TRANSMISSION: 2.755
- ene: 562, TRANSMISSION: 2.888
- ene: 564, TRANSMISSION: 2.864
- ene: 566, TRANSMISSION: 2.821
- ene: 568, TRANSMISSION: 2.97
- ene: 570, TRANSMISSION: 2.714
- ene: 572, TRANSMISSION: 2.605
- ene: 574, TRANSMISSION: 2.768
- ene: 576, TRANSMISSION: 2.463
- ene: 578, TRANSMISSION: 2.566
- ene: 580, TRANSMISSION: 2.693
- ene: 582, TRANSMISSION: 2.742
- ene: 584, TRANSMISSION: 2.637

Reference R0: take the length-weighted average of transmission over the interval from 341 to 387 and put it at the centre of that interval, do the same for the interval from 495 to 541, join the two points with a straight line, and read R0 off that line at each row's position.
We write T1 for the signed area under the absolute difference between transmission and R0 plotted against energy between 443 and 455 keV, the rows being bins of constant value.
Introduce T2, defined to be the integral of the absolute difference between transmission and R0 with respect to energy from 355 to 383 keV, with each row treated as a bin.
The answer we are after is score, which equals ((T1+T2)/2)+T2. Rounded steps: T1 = 1.2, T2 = 3.8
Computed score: 6.3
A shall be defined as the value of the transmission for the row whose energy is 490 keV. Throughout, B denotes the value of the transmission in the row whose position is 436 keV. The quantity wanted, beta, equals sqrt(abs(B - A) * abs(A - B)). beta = 0.58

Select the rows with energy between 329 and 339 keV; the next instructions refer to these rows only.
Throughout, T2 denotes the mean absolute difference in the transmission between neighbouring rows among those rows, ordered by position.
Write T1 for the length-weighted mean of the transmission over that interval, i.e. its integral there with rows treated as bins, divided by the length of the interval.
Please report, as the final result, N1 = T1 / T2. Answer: 21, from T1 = 3.33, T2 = 0.16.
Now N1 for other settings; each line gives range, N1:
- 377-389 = 34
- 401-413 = 15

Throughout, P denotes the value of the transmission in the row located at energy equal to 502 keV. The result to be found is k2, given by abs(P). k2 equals 2.7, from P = 2.656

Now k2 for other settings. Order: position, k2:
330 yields 3.3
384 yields 3.5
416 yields 3.0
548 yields 2.6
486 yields 2.6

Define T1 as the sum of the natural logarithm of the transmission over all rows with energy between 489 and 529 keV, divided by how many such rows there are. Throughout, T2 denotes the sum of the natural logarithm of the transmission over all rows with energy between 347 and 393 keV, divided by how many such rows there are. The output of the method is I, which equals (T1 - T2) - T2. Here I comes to -1.6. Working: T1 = 0.90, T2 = 1.27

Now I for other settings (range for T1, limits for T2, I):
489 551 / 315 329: -1.3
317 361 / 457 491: -0.8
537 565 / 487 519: -0.9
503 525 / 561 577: -1.1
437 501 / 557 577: -1.0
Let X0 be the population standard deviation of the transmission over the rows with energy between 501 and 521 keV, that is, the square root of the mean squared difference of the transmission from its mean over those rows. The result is 0.16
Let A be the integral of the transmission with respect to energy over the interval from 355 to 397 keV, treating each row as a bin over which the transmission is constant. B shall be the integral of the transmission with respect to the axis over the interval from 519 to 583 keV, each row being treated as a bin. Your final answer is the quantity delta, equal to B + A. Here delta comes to 314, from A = 148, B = 166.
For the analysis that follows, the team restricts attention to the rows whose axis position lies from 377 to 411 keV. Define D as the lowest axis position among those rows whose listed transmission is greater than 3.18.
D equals 378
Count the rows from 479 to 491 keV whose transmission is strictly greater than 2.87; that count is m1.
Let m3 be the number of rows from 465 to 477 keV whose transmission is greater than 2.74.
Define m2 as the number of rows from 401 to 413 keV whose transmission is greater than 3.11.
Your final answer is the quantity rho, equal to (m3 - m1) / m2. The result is 0.4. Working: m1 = 1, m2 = 5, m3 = 3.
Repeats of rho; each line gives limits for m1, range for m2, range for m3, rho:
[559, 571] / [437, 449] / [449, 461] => 2.0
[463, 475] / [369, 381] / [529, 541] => -0.5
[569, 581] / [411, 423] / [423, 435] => 1.5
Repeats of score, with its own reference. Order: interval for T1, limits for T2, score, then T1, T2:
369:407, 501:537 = 8.6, 5.4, 4.0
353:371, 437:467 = 6.2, 3.1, 3.1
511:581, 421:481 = 24.0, 25.0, 7.6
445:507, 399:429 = 11.5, 7.6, 5.1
